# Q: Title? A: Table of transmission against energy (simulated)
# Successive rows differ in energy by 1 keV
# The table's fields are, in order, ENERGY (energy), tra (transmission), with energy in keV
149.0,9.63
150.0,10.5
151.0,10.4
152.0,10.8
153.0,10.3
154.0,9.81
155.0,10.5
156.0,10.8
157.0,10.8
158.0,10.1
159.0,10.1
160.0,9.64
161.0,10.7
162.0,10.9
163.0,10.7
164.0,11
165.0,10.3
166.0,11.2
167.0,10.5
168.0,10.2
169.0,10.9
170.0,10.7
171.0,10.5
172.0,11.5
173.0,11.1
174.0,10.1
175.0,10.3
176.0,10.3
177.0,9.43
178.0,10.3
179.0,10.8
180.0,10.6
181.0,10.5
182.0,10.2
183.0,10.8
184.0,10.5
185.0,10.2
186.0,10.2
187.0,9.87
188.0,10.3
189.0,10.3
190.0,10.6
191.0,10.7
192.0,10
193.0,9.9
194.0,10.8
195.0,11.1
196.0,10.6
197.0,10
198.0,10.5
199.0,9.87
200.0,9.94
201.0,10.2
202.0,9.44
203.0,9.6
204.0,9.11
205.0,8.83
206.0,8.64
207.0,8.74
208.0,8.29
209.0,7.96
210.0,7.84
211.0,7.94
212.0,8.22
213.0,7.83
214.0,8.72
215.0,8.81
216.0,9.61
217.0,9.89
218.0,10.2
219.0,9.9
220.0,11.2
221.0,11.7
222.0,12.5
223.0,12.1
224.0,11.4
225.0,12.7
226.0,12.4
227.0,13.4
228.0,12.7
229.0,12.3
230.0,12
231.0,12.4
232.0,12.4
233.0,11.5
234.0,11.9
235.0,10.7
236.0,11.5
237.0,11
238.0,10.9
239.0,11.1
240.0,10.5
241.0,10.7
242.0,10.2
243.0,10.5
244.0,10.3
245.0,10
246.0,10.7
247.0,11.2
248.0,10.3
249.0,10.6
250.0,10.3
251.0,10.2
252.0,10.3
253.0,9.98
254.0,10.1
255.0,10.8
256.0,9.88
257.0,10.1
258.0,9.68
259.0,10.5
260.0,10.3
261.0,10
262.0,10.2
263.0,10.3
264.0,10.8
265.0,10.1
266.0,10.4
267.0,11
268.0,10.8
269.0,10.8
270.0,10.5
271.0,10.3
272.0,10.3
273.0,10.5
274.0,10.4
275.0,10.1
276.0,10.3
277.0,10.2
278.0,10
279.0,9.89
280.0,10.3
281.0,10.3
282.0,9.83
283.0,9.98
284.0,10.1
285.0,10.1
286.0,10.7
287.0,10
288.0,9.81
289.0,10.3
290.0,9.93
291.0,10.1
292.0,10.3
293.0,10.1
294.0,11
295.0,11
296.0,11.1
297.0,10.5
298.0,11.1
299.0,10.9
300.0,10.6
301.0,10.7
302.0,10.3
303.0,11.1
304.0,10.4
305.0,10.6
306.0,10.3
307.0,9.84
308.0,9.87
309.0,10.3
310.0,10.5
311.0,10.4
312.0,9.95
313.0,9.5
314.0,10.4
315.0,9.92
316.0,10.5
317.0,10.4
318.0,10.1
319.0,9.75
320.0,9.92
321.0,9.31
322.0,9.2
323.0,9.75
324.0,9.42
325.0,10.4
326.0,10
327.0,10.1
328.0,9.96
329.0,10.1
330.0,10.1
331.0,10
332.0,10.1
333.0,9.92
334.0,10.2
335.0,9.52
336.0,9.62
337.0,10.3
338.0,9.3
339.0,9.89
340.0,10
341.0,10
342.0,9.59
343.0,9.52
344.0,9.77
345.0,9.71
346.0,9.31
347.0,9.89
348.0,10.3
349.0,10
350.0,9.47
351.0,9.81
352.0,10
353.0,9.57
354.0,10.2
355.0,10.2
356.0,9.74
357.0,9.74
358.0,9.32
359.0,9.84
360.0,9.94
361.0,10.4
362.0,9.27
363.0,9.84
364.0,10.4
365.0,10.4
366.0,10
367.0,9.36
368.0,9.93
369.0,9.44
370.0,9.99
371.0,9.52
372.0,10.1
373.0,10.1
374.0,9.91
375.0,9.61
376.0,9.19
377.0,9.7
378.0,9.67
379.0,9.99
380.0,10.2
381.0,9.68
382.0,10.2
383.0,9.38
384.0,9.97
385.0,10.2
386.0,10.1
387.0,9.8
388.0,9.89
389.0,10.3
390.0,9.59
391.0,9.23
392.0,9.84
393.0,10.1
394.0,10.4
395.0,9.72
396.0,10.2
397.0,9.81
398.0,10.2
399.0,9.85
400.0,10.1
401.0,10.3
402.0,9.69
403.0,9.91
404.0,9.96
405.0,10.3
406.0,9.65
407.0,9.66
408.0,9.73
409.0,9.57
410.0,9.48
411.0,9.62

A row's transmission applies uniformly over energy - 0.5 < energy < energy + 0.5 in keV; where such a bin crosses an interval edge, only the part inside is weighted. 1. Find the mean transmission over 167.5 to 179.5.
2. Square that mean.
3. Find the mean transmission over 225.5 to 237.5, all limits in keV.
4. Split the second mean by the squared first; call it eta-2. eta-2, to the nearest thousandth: 0.109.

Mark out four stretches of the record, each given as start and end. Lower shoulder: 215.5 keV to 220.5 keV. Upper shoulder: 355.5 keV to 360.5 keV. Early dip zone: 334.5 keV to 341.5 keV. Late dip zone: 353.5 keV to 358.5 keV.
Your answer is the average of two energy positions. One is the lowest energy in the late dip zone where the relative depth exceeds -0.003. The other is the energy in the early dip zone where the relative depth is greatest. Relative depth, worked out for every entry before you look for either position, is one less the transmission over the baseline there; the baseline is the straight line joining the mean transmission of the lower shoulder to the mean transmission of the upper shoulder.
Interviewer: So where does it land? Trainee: 347.0 keV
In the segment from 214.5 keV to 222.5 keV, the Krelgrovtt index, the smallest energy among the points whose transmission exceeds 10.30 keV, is 220.0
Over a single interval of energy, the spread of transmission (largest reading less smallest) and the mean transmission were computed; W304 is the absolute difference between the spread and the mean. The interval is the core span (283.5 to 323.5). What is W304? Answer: 8.4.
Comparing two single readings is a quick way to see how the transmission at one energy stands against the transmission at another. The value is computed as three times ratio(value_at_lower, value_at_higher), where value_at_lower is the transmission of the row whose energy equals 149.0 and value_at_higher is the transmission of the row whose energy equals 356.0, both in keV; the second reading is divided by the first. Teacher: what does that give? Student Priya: 3.03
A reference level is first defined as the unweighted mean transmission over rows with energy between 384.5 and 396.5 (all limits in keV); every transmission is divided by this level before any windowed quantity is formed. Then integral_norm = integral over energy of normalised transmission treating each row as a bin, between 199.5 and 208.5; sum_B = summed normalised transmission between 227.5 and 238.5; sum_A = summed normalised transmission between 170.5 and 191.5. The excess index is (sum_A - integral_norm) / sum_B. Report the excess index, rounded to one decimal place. 1.1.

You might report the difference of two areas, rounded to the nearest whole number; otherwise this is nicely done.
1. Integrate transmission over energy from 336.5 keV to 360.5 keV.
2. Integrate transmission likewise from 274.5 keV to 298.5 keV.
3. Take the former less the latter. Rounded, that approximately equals -12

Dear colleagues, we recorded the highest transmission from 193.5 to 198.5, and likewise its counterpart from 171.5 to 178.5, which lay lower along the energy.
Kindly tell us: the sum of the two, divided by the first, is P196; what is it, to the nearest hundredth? 2.04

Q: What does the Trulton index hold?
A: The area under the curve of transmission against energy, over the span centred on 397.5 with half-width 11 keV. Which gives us 218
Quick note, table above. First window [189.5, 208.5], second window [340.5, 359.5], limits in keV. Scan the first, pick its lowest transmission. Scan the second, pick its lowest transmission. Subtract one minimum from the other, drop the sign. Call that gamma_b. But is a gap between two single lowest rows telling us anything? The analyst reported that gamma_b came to 1.0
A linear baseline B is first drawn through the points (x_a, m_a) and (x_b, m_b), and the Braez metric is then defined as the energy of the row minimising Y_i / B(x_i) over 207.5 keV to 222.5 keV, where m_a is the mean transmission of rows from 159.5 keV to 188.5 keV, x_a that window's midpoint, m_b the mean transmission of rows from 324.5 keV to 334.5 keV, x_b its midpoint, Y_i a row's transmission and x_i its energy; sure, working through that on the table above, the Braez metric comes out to 213.0 keV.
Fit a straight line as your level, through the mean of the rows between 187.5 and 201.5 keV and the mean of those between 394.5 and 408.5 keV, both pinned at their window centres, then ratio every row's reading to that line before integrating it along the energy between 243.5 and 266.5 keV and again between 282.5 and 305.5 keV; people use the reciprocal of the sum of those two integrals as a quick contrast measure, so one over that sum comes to 0.0213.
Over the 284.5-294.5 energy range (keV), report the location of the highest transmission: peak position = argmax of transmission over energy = 294.0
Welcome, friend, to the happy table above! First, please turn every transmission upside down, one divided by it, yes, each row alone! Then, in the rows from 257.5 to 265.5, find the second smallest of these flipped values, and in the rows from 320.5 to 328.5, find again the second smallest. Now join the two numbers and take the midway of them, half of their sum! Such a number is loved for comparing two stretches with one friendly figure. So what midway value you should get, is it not 0.0971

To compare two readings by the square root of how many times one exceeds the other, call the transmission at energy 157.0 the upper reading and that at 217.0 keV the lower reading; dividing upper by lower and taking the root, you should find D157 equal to 1.04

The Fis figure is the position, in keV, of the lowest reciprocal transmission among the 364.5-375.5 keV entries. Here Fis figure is 365.0 keV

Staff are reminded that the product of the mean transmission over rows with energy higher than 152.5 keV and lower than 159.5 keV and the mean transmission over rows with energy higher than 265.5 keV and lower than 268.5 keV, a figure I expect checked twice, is 111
